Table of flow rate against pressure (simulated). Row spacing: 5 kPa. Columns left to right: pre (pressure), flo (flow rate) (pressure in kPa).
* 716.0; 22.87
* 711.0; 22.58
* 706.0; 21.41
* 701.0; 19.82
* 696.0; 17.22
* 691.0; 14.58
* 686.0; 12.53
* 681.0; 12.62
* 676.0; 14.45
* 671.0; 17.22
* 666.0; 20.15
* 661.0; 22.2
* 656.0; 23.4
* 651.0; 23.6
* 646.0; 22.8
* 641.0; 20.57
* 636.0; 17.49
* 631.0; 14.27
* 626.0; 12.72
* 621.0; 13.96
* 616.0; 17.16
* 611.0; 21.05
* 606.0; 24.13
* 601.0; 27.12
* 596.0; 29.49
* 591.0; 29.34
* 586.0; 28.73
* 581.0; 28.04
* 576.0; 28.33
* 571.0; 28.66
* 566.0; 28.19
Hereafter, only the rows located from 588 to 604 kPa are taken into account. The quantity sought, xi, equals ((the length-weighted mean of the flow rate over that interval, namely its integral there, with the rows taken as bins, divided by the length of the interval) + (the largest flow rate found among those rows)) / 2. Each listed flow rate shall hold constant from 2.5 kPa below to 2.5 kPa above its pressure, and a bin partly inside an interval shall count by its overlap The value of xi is 29.0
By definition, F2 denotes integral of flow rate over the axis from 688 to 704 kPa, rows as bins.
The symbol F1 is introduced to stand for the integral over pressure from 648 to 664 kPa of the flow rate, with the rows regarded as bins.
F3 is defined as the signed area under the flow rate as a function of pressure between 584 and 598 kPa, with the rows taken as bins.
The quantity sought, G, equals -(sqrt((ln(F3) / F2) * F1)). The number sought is -2.83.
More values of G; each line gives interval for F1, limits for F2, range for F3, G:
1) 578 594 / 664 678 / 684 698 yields -3.18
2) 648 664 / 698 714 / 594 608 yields -2.54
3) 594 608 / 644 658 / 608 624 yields -2.55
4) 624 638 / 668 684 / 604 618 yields -2.22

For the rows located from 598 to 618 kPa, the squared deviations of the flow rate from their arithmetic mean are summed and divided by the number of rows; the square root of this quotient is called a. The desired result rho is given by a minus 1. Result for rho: 2.7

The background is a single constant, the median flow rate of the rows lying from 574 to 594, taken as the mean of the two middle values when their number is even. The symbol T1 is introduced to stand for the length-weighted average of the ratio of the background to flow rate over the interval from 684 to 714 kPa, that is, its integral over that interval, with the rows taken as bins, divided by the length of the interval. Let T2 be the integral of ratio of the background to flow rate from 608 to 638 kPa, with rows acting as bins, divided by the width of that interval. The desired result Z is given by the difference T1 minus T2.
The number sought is -0.18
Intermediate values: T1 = 1.64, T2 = 1.8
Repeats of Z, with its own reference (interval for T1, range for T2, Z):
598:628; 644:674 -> 0.22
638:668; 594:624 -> -0.10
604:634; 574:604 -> 0.75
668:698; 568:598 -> 0.97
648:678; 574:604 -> 0.44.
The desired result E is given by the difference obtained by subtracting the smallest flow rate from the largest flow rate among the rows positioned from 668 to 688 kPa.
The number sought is 5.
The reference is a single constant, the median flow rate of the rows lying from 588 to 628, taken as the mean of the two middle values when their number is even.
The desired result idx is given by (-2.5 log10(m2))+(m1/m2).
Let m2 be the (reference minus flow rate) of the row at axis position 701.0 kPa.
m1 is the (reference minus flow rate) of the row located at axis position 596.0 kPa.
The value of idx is -4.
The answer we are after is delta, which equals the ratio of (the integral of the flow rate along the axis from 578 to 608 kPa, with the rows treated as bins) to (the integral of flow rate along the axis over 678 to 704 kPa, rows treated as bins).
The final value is 2.1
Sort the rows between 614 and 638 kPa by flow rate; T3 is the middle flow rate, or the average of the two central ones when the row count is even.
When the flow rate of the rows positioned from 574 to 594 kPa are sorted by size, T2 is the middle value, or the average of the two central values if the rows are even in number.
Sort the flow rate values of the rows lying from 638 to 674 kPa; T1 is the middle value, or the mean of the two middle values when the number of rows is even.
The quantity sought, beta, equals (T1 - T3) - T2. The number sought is -21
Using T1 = 22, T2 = 29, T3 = 14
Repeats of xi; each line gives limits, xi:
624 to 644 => 18.5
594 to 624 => 25.7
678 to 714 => 19.9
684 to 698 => 16.0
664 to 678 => 18.7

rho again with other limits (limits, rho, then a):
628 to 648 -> 2.2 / 3.2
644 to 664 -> -0.5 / 0.5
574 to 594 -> -0.5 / 0.5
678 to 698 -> 0.9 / 1.9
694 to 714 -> 1.0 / 2.0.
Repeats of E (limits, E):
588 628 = 17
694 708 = 4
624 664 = 11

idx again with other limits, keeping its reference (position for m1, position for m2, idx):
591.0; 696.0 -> -3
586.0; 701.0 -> -3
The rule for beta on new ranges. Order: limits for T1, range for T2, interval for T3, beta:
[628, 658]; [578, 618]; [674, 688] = -19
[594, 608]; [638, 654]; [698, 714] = -17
